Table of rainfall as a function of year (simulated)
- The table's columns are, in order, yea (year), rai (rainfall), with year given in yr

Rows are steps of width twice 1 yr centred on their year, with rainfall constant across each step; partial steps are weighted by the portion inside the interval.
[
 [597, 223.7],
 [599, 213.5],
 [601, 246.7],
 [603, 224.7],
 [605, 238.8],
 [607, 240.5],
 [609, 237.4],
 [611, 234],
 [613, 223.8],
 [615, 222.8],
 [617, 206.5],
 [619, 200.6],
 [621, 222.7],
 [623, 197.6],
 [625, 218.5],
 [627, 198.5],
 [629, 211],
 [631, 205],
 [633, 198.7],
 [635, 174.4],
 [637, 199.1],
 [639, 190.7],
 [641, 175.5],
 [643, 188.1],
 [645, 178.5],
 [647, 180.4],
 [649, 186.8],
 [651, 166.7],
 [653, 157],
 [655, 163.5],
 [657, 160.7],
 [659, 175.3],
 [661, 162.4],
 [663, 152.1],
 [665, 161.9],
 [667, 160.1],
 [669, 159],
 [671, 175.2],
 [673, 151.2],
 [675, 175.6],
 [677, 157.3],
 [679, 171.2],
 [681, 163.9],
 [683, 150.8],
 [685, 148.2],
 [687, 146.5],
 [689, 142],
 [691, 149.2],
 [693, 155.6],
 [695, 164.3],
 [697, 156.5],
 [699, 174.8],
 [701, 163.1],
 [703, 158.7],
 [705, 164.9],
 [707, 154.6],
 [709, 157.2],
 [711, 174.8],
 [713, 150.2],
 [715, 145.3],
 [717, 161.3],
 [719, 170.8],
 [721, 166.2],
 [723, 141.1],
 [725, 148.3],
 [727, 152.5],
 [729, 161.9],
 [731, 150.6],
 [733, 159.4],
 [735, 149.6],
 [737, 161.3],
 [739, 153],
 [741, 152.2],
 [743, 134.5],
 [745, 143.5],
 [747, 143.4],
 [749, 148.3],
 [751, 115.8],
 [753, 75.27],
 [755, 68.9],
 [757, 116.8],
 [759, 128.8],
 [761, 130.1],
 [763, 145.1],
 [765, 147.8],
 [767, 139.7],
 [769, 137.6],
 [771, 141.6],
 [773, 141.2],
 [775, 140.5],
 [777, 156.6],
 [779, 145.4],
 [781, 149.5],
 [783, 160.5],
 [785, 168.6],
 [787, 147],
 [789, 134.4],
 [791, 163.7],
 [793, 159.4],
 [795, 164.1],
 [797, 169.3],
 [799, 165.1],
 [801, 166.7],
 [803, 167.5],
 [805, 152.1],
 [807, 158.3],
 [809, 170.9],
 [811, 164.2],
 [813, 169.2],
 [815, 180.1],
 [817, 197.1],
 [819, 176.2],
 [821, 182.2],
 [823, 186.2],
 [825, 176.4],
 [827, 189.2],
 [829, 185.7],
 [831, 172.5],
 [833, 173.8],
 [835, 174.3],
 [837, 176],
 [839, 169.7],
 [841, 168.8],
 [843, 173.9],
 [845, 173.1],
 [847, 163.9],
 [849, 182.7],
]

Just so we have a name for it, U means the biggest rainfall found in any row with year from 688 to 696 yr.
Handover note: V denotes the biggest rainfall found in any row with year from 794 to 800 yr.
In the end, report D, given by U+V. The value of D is 334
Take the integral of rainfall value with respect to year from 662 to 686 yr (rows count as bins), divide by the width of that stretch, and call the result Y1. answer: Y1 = 161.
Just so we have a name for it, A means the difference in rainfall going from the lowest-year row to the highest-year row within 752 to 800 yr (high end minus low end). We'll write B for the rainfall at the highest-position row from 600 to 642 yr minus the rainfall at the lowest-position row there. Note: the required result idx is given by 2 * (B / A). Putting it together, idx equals -1.6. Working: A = 90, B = -71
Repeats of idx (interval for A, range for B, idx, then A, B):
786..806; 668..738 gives 0.9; 5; 2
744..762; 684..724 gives 1.1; -13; -7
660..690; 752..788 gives -7.0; -20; 72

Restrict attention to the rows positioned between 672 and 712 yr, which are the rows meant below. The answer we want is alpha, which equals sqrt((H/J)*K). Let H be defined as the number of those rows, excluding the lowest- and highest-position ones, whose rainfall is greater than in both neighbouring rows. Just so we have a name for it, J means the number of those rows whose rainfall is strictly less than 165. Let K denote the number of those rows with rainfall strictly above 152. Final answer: 2.1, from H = 5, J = 16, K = 14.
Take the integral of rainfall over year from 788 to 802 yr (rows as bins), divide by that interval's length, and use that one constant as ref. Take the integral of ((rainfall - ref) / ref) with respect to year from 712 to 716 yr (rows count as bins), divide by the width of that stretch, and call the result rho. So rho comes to -0.08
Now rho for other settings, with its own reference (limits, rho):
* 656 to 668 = 0.01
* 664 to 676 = 0.02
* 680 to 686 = -0.04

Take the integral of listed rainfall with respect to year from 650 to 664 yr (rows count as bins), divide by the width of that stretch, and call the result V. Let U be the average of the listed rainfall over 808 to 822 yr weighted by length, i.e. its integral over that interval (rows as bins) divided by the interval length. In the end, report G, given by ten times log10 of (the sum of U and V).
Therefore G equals 25.3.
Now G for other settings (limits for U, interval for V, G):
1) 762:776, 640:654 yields 25.0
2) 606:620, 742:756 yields 25.3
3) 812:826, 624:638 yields 25.8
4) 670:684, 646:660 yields 25.2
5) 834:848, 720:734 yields 25.1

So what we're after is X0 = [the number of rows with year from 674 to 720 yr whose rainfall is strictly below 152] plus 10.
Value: 17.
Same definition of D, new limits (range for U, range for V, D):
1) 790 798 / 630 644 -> 374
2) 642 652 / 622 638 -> 407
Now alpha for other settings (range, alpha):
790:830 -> 4.5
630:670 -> 3.9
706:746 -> 1.9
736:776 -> 0.8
